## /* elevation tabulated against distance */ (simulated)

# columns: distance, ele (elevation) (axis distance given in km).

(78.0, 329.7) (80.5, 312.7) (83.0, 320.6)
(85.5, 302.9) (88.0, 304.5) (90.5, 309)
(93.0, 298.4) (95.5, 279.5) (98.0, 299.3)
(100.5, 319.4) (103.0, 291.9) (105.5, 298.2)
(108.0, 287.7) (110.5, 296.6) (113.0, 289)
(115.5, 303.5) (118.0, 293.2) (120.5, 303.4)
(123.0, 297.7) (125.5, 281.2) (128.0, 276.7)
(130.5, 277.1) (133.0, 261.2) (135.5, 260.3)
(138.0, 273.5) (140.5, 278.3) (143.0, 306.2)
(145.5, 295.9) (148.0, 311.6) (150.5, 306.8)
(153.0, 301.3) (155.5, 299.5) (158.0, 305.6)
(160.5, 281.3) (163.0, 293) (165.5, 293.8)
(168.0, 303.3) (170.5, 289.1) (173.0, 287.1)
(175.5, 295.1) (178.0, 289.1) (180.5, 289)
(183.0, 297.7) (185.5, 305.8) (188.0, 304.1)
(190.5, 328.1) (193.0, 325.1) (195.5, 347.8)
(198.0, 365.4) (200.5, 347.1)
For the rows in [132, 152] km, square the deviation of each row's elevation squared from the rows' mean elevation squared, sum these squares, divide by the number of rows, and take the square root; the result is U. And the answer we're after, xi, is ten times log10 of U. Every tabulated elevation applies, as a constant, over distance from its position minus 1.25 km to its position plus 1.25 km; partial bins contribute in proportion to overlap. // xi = 40.5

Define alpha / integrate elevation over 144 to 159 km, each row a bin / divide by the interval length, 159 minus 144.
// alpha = 303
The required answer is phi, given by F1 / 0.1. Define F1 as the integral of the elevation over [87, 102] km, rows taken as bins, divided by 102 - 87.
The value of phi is 3015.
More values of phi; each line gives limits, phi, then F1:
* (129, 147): 2794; 279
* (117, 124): 2983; 298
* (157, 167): 2934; 293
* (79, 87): 3124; 312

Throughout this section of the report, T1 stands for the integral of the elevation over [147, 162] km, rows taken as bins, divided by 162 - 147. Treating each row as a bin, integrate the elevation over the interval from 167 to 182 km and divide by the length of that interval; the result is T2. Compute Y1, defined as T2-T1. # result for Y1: -9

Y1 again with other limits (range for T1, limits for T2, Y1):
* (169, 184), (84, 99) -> 8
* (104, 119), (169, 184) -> -3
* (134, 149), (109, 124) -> 10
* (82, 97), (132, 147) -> -22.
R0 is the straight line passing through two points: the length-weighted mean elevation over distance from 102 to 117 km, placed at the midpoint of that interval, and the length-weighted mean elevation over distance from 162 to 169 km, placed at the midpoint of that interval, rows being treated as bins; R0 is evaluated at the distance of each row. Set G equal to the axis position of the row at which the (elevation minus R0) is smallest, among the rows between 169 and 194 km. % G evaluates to 173.0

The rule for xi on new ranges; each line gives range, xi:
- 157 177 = 36.5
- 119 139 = 39.1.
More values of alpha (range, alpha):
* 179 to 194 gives 308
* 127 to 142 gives 272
